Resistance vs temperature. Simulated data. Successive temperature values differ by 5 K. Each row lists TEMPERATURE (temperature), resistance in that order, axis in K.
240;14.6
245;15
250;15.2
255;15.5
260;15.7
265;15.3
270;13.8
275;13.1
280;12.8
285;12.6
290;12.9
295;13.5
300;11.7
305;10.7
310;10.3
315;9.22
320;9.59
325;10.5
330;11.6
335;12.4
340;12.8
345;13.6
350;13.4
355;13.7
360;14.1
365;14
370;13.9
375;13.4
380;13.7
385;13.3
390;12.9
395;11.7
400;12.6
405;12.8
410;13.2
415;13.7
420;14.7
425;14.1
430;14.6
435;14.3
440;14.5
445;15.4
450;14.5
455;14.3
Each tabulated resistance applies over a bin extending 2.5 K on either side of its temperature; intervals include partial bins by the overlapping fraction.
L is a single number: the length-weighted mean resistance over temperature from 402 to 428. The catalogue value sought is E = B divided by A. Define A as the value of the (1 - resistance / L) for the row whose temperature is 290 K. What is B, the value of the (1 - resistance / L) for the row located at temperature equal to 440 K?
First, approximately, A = 0.06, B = -0.06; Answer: -1.01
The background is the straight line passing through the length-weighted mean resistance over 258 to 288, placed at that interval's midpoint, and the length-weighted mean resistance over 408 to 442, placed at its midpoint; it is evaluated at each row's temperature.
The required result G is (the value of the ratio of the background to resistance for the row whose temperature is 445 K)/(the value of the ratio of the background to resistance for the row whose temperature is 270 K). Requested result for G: 0.92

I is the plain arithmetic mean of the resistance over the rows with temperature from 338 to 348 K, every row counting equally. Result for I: 13.2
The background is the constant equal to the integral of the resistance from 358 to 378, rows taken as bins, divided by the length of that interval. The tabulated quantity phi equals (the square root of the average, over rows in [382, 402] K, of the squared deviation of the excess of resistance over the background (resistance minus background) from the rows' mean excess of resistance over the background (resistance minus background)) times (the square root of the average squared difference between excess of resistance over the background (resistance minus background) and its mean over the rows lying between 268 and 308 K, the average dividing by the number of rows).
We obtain 0.6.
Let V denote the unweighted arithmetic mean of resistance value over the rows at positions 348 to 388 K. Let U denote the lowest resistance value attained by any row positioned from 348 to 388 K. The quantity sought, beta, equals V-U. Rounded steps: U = 13.3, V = 13.7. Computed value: 0.4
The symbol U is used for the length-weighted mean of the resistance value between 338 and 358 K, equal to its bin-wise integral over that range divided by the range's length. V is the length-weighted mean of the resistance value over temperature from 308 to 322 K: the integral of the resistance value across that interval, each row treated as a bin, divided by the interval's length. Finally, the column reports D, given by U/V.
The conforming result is 1.4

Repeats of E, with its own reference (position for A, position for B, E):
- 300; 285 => 0.55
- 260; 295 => -0.10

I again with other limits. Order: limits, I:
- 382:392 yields 13.1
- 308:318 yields 9.8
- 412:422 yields 14.2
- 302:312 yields 10.5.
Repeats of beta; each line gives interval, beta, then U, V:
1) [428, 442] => 0.2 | 14.3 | 14.5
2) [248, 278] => 1.7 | 13.1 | 14.8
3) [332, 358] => 0.8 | 12.4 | 13.2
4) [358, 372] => 0.1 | 13.9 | 14.0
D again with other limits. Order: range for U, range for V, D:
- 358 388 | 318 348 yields 1.2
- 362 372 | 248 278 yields 0.9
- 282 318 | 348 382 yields 0.8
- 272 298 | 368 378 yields 1.0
